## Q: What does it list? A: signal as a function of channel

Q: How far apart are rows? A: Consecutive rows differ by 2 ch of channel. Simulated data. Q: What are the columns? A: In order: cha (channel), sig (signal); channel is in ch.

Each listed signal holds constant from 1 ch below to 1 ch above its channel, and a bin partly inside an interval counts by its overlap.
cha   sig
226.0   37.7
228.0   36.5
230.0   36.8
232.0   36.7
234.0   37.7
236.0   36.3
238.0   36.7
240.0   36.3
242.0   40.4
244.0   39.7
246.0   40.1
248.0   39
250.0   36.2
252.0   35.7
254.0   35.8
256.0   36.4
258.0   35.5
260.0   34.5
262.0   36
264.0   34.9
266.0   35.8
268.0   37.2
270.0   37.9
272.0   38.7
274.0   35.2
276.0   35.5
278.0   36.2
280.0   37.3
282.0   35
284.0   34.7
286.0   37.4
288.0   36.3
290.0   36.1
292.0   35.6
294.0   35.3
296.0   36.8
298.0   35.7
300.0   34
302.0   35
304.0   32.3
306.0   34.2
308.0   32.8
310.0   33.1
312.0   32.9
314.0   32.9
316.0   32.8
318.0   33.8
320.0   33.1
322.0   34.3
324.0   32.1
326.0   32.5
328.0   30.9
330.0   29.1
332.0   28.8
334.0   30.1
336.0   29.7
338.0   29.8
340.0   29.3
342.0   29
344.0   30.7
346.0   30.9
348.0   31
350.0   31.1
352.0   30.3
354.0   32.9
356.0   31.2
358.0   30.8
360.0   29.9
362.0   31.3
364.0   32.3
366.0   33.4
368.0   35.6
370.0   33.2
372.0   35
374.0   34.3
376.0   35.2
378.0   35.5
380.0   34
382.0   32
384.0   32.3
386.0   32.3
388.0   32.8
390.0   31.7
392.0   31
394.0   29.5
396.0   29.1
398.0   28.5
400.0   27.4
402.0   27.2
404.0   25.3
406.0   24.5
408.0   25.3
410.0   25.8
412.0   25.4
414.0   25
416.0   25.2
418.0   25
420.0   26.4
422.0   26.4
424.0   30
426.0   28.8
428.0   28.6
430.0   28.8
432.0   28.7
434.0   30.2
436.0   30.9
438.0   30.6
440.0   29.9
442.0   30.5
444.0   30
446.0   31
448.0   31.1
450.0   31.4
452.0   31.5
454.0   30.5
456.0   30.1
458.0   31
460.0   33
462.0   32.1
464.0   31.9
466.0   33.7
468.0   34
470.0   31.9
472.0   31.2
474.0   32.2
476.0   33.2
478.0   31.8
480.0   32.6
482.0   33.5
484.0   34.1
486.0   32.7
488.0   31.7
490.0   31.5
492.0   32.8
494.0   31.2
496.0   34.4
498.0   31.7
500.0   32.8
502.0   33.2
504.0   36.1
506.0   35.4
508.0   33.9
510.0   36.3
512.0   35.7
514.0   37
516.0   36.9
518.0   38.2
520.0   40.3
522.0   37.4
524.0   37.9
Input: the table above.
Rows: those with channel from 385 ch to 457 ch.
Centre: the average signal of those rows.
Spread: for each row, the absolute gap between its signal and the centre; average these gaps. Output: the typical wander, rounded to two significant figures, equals 2.1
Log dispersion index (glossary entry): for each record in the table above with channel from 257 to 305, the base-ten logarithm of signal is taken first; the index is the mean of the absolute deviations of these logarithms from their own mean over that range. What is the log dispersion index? 0.0122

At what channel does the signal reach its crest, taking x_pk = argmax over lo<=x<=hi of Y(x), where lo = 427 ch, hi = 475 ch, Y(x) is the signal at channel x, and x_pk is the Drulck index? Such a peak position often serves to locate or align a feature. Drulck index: 468.0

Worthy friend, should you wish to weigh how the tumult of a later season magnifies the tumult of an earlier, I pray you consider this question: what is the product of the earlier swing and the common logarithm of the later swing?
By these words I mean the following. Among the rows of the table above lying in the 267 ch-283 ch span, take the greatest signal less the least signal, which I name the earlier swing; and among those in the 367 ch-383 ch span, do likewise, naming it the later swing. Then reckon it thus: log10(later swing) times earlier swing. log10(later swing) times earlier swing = 2.1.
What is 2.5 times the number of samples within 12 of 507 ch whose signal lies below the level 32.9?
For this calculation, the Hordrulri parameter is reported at 5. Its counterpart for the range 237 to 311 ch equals 5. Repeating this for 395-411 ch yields 20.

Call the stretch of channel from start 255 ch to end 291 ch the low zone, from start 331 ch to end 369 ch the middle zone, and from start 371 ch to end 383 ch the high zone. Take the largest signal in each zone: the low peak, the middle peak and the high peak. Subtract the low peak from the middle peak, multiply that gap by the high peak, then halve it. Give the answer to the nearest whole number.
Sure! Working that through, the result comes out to -55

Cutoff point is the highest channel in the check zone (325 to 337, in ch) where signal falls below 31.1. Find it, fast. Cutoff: 336.0 ch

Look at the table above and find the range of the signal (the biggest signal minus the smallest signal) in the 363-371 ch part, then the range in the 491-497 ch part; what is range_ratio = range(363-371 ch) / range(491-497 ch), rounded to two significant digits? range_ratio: 1.0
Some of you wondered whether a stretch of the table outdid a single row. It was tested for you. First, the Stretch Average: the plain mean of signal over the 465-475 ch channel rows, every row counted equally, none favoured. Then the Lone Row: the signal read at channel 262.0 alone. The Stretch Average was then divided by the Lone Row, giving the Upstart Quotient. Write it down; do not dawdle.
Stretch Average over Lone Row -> 0.91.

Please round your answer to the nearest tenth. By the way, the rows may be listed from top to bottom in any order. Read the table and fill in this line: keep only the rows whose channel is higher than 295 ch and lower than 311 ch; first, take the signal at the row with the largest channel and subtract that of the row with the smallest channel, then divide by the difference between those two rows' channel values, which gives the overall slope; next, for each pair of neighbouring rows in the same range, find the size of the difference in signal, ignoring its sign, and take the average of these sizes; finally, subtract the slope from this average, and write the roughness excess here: 1.7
